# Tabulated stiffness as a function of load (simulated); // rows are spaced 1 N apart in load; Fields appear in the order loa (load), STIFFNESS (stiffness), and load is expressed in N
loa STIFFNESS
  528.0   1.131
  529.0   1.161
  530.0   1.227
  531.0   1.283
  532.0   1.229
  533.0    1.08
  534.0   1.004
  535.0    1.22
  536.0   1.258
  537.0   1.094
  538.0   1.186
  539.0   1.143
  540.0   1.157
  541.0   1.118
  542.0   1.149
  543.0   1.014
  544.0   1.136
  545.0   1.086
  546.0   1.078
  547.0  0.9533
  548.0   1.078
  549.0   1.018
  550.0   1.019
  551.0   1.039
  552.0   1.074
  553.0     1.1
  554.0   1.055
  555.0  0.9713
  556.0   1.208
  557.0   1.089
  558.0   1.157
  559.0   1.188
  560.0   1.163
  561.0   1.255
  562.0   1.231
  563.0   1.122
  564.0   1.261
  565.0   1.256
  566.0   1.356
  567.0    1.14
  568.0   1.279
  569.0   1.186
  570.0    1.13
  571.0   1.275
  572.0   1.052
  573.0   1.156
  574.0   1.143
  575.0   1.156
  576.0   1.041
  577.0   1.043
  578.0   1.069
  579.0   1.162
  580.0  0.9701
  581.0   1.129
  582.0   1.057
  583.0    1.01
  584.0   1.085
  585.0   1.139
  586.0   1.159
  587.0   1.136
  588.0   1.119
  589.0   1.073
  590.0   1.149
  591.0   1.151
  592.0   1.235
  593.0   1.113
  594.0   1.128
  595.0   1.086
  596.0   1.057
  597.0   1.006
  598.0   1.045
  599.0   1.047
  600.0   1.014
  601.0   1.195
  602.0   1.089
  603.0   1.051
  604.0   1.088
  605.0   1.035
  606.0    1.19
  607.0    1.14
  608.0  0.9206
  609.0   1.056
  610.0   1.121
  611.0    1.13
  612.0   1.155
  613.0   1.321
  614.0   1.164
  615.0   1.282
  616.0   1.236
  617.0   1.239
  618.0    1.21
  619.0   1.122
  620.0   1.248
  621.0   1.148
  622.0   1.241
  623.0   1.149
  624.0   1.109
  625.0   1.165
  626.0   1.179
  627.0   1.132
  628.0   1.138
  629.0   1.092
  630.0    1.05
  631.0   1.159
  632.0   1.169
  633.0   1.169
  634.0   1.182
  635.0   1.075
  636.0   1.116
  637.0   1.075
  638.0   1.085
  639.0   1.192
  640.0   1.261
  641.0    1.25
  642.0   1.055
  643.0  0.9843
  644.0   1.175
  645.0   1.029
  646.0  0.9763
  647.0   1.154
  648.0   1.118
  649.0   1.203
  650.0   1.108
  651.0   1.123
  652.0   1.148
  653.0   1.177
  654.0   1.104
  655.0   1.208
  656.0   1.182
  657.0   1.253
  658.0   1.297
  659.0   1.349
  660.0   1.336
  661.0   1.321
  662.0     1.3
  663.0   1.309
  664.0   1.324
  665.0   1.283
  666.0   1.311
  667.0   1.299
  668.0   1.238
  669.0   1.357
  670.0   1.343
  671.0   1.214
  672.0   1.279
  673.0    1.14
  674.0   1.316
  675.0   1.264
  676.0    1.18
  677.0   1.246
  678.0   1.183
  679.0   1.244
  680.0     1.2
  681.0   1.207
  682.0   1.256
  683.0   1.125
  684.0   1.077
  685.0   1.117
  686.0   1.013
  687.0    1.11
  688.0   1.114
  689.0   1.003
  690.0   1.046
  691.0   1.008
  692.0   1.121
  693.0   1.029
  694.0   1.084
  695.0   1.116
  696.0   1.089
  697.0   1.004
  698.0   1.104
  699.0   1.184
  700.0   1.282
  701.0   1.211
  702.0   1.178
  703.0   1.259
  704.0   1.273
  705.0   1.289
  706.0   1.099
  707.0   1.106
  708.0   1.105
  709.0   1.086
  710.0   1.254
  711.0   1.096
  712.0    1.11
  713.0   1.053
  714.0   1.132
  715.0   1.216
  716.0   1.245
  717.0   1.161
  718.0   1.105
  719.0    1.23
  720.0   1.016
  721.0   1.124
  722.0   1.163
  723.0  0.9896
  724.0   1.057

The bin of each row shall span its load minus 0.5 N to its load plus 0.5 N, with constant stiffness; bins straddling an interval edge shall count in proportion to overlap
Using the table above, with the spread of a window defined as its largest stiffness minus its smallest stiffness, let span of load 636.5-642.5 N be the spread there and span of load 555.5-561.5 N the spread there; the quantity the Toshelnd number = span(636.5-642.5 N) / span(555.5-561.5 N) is 1.2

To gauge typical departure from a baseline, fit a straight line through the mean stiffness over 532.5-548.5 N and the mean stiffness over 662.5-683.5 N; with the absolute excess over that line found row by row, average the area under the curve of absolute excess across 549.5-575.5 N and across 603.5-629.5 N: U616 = 1.86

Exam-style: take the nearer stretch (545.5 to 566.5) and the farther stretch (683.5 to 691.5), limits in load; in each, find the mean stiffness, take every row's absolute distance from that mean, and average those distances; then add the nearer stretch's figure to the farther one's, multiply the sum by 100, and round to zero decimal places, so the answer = 13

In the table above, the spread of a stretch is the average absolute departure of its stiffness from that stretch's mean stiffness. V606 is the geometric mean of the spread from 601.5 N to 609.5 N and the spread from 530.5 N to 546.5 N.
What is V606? 0.059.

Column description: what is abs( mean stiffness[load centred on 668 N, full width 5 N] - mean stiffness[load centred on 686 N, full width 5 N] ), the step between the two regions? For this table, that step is 0.223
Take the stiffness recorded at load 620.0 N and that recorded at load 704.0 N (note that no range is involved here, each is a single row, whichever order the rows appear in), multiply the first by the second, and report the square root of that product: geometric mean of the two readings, 1.26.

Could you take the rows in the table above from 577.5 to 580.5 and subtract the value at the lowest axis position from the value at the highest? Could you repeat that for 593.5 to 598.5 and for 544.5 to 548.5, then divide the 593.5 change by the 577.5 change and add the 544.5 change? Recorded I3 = 0.8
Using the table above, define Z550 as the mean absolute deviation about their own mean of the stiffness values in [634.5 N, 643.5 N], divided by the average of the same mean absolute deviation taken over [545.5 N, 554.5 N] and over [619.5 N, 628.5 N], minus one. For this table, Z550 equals 1.12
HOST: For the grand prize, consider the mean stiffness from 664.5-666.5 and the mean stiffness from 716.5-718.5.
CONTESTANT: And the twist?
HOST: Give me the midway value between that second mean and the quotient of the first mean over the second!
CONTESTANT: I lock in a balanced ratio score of 1.14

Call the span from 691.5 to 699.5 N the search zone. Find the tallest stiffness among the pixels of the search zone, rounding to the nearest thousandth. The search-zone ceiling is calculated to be 1.184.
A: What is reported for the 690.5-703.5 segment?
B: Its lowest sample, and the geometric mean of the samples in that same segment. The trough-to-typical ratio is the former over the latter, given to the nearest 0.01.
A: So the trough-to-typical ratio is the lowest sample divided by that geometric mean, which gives 0.89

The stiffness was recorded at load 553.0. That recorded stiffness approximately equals 1.1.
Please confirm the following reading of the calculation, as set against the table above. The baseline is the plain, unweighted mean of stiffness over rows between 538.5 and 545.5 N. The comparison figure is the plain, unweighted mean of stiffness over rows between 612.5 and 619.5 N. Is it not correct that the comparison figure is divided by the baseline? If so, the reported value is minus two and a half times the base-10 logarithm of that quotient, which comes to -0.10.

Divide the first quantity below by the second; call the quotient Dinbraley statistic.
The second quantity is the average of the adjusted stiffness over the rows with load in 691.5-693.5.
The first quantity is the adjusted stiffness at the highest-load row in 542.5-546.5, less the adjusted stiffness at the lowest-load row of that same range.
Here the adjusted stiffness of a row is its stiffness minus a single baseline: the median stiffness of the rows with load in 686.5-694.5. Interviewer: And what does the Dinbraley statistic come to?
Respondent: 6.4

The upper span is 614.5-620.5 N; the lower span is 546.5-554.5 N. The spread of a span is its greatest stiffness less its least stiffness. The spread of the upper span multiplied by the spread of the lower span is 0.0235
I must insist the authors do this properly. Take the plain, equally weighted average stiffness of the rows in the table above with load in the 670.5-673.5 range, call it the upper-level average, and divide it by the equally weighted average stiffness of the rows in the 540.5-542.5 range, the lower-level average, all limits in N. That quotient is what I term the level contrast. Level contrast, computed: 1.07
